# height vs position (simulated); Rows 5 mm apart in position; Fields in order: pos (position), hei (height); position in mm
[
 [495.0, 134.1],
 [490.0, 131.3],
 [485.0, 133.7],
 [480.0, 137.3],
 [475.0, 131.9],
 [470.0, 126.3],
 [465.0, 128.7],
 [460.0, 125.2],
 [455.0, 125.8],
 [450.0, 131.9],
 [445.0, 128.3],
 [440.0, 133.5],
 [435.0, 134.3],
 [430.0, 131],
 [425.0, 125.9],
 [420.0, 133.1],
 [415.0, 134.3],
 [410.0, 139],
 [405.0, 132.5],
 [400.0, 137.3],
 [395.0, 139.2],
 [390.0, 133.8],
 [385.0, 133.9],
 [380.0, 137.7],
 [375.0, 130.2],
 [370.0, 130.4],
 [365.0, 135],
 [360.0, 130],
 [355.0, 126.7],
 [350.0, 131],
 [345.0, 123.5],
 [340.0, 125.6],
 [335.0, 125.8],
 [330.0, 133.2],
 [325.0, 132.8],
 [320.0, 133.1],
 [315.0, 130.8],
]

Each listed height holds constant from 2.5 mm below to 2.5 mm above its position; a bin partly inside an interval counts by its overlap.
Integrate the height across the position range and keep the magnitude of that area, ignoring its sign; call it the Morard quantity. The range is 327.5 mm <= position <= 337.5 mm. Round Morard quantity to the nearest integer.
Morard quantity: 1295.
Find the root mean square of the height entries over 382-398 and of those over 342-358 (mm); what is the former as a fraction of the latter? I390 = 1.07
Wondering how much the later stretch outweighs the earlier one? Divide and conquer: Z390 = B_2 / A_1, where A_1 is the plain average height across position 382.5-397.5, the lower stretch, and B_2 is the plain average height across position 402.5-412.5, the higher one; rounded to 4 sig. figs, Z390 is 1.001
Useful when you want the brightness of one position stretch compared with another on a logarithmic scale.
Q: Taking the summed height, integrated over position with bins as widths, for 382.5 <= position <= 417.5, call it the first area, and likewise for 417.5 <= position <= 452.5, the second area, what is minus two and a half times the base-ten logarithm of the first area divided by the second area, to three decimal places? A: -0.037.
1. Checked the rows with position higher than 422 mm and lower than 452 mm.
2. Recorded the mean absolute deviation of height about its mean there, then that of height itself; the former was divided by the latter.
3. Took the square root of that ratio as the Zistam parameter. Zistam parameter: 0.138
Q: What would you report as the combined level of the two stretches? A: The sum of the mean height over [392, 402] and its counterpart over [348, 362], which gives 267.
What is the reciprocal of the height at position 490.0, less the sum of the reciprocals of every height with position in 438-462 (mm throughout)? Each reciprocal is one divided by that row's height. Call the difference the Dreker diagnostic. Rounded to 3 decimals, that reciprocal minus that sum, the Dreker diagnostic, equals -0.031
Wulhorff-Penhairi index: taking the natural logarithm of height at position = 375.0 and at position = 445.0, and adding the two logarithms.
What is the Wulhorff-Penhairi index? 9.72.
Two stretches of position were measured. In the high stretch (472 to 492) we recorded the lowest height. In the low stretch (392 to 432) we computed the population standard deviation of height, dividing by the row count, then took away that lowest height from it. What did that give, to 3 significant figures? -127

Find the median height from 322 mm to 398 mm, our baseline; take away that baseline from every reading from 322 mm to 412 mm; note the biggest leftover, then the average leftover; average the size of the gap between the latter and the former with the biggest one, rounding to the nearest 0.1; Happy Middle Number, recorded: 7.7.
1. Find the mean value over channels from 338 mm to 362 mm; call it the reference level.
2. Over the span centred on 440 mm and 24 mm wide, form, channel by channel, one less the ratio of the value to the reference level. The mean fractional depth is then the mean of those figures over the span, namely -0.035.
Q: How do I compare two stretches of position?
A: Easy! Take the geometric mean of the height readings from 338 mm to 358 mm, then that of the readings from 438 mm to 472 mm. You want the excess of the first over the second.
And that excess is -2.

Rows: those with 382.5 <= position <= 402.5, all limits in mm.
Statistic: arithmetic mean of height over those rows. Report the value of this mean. 136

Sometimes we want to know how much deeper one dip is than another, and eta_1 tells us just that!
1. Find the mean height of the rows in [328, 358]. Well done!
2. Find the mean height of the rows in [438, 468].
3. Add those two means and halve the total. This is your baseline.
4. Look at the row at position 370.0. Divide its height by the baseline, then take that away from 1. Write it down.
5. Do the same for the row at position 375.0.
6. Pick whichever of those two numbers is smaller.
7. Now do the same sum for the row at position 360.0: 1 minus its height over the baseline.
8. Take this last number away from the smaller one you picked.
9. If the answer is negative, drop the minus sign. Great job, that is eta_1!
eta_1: 0.003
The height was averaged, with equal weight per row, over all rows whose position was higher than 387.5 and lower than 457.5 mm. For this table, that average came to 133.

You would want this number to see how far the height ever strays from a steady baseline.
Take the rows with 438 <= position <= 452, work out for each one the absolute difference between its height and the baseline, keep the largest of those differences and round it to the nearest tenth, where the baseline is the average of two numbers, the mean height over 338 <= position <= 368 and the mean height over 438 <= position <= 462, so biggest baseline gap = 4.7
